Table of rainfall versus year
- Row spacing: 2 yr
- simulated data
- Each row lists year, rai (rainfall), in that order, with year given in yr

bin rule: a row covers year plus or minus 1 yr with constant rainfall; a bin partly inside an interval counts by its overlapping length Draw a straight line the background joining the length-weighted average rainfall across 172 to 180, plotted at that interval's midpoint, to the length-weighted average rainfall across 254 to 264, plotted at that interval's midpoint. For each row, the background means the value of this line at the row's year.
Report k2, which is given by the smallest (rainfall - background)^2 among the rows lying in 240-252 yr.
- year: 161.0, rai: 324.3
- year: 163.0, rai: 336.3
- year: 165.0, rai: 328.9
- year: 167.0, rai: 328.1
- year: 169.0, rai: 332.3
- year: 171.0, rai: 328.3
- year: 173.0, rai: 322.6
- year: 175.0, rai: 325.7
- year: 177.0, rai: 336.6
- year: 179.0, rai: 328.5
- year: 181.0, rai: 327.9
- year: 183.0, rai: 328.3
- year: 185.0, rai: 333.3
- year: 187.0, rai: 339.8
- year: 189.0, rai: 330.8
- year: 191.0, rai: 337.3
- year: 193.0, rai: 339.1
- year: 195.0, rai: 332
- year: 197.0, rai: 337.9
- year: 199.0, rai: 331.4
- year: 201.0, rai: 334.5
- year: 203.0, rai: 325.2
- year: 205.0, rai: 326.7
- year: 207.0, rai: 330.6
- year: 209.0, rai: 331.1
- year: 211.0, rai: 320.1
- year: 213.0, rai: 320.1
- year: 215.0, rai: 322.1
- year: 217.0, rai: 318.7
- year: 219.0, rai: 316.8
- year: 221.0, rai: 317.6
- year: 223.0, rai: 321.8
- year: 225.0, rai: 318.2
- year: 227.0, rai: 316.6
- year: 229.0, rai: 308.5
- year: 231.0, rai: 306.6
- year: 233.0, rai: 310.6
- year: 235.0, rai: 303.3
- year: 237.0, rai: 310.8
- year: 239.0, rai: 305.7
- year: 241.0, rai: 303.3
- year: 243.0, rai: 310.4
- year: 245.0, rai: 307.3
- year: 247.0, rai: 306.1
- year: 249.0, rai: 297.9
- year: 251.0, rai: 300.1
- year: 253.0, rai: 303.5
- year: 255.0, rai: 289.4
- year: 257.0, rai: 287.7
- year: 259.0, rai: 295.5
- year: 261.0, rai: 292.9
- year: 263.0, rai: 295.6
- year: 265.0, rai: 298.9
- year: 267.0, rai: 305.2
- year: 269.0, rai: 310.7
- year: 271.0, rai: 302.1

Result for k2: 2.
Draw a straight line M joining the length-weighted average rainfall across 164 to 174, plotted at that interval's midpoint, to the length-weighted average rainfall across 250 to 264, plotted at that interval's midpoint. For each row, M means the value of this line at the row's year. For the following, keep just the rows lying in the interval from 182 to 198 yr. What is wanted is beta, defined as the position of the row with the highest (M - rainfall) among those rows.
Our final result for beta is 183.0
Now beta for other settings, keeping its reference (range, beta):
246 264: 257.0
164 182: 173.0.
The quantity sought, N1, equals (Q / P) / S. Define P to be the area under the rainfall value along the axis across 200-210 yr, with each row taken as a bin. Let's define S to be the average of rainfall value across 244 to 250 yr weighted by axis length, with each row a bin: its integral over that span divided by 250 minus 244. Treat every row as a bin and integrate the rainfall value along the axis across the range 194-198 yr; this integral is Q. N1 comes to 0.0013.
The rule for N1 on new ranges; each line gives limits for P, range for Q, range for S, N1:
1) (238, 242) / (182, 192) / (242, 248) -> 0.0089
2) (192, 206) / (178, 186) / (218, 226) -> 0.0018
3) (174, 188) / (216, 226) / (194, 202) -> 0.0021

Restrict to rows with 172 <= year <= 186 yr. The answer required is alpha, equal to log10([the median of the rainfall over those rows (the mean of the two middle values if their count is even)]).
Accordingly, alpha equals 2.52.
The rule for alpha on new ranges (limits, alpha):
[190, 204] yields 2.52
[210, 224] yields 2.51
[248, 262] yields 2.47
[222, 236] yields 2.49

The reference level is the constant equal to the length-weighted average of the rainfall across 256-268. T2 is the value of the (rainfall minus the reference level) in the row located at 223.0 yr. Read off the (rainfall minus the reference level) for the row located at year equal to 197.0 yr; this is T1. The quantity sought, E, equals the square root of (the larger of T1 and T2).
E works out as 6.48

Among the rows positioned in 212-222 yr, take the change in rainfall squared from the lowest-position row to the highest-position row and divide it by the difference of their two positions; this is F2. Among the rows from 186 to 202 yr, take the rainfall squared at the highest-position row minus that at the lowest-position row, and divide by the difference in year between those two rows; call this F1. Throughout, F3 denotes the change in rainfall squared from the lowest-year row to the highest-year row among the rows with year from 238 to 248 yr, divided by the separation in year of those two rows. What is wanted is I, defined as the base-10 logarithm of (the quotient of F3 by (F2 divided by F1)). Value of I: 1.6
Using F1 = -255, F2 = -199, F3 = 31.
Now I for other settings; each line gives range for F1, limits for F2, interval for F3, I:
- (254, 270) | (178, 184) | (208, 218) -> 4.4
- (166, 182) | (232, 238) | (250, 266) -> 1.2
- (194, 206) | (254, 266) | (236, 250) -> 2.6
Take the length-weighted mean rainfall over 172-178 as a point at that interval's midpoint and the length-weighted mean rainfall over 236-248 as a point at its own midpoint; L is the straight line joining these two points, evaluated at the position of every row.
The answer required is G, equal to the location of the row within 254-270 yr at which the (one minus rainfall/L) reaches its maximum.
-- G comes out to 257.0 yr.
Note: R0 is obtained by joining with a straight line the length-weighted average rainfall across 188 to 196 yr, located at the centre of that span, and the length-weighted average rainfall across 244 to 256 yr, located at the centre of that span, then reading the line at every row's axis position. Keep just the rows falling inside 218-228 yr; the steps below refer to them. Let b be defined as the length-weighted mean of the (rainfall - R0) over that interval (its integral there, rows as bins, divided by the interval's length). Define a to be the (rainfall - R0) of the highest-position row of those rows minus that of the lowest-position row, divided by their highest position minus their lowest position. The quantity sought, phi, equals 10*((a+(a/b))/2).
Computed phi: 4.6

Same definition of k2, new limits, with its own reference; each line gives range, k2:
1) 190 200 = 142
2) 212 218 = 62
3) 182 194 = 9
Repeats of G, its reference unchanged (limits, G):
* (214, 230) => 229.0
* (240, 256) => 255.0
